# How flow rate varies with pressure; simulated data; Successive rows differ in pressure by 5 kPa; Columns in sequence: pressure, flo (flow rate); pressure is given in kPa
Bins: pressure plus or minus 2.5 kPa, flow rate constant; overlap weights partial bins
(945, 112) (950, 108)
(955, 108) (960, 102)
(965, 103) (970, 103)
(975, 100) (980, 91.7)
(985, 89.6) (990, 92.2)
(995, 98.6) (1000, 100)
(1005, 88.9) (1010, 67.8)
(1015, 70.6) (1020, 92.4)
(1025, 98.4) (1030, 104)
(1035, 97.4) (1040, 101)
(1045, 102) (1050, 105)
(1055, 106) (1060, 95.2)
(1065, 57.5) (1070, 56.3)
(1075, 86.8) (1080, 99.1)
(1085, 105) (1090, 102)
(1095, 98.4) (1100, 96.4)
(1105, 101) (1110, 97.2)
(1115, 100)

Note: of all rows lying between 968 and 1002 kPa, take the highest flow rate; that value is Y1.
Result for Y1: 103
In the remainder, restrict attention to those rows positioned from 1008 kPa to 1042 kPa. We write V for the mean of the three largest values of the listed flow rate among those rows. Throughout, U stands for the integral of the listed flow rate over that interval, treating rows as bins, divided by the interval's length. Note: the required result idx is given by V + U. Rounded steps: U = 90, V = 101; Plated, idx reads 192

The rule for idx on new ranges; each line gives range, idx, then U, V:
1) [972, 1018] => 189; 89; 100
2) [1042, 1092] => 197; 91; 105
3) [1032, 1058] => 207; 102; 104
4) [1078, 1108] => 203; 100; 103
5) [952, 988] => 204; 100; 105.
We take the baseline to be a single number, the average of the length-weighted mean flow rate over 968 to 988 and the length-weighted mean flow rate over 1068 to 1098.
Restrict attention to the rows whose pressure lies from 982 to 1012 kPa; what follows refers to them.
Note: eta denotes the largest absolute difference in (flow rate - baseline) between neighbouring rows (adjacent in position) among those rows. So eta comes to 21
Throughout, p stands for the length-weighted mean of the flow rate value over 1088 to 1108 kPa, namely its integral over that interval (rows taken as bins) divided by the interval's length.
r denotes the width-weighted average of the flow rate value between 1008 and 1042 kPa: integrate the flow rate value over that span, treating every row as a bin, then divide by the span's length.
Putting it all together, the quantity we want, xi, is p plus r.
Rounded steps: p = 99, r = 90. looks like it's 190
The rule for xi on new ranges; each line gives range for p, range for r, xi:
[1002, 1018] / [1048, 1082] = 163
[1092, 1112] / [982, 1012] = 188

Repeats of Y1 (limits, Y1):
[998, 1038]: 104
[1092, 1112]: 101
